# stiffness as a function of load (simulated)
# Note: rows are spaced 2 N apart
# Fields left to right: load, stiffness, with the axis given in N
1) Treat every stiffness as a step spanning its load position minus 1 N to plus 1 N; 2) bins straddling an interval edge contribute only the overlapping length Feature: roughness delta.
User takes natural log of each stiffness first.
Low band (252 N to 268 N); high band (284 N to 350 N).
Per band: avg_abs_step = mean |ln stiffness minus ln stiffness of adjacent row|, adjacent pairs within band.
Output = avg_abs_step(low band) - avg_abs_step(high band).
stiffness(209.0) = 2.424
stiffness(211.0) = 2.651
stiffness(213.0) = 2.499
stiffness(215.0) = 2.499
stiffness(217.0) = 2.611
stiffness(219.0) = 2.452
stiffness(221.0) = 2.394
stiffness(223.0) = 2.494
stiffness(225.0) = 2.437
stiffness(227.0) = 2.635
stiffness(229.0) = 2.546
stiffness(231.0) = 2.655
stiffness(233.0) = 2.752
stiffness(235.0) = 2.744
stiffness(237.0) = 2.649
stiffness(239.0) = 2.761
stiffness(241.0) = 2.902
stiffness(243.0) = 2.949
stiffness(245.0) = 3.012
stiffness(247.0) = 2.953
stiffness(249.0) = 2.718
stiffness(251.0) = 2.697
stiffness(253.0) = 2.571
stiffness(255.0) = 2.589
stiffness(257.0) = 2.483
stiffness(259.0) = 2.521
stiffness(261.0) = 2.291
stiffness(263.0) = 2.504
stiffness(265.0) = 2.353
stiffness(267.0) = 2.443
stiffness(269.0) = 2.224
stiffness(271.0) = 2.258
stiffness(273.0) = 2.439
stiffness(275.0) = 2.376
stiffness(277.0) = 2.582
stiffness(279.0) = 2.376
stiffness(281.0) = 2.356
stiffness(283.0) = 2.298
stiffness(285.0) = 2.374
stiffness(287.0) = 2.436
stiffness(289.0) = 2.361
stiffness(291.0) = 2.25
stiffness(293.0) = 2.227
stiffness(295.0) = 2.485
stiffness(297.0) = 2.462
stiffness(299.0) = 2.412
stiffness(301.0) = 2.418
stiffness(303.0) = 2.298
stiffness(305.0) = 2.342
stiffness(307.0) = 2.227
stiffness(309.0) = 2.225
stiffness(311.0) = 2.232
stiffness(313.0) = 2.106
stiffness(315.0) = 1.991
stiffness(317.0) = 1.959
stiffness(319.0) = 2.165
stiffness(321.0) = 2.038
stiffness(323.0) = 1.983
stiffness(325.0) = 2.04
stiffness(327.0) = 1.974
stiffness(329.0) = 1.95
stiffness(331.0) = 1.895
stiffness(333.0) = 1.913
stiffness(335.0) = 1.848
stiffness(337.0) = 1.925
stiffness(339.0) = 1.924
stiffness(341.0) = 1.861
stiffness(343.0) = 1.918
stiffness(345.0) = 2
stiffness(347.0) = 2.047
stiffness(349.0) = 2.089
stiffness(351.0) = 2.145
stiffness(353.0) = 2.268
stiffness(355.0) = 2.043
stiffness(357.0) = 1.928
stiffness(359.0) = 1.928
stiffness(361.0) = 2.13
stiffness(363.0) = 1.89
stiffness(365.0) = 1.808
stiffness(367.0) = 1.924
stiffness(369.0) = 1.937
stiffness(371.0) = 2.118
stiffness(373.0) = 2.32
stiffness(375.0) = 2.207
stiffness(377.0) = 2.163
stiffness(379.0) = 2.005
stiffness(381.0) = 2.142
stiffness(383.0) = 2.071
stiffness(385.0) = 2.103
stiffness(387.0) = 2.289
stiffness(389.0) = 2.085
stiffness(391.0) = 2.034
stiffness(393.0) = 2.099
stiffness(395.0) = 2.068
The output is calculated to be 0.017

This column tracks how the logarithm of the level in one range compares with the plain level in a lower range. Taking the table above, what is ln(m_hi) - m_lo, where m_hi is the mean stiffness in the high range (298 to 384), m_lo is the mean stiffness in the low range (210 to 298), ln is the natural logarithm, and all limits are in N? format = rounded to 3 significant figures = -1.80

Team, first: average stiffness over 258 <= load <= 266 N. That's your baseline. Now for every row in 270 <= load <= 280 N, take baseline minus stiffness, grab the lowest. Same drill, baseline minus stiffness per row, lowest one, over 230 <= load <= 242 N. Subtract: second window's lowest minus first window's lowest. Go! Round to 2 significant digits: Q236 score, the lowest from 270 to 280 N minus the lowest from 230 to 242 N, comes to 0.32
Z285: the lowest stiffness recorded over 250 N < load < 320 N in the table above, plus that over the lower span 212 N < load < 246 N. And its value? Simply 4.4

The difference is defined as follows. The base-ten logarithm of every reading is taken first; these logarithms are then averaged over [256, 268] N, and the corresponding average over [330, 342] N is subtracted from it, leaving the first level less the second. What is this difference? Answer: 0.11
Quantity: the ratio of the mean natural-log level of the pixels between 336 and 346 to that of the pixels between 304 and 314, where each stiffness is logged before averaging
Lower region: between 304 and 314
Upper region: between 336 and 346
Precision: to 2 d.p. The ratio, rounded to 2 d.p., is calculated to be 0.82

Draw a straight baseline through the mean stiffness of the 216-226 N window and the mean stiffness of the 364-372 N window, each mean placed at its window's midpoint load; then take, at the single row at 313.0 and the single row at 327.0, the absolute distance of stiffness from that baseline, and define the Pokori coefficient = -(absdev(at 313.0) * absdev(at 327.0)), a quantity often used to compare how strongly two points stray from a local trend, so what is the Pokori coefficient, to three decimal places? -0.005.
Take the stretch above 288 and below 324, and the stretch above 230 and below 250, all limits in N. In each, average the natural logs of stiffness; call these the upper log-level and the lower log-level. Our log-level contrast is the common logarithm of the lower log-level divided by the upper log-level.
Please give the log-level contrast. 0.11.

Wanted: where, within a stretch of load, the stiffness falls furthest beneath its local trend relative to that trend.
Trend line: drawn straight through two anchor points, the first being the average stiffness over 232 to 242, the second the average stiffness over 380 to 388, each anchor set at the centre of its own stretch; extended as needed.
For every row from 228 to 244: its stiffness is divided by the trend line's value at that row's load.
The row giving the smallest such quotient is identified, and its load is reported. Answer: 229.0 N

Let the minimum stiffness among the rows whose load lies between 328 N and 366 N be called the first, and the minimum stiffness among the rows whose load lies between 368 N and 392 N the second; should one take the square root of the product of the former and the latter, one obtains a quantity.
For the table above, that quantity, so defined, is 1.87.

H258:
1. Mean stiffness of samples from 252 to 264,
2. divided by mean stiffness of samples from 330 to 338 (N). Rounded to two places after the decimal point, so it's 1.32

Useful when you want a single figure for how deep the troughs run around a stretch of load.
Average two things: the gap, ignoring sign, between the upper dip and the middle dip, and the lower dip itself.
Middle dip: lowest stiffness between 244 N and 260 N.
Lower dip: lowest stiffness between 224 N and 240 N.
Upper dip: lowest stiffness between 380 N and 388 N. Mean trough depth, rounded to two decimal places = 1.42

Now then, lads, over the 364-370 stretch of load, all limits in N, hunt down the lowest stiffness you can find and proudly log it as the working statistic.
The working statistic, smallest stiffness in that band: 1.808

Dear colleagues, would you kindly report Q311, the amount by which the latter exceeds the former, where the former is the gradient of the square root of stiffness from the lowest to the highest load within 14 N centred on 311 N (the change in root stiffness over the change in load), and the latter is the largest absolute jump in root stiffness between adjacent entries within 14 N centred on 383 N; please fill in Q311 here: 0.0799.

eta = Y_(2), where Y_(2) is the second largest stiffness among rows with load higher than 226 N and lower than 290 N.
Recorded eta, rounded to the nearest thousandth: 2.953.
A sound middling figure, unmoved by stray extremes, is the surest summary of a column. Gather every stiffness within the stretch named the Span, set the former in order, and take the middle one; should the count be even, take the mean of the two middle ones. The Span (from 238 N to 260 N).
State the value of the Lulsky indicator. 2.72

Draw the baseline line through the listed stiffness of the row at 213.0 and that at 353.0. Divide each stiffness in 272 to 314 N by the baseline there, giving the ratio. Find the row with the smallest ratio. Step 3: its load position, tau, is 313.0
